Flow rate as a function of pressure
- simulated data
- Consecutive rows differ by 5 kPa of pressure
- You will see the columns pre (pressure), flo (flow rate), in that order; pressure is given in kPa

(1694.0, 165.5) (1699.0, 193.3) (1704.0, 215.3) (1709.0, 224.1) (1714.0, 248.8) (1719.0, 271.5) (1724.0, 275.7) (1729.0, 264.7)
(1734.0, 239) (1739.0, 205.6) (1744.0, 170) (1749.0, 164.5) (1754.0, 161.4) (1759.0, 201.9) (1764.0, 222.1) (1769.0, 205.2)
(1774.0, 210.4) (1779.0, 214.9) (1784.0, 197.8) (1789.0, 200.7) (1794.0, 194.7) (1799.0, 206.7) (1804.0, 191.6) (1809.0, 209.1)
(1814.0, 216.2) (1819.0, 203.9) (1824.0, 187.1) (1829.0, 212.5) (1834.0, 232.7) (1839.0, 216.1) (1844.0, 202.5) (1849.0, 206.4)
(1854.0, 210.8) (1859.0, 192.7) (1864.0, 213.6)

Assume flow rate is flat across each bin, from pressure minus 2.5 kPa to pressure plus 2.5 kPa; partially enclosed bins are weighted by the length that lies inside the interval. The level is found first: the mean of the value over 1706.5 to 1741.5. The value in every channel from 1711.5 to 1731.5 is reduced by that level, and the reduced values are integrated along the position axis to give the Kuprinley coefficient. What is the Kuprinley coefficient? 362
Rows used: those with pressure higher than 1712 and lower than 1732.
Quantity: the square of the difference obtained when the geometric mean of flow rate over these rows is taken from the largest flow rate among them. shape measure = 115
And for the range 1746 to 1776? 857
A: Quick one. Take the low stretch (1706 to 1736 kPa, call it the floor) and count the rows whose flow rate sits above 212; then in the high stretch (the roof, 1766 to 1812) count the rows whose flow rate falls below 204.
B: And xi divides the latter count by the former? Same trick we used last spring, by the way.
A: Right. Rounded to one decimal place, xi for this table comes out 0.7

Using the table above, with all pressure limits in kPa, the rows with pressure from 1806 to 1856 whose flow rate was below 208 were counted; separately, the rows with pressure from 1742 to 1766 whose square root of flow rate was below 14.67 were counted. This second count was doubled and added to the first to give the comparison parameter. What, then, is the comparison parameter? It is 12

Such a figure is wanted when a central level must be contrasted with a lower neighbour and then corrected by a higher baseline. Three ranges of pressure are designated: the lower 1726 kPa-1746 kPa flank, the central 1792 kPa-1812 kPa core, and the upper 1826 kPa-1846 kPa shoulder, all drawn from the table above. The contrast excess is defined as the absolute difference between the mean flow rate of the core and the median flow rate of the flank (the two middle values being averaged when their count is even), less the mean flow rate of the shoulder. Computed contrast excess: -194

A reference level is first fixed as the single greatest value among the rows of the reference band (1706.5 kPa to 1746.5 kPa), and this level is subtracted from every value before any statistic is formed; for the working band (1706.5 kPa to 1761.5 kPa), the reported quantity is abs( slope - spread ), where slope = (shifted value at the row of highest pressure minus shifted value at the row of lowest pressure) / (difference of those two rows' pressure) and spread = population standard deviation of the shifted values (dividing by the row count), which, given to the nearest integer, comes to 41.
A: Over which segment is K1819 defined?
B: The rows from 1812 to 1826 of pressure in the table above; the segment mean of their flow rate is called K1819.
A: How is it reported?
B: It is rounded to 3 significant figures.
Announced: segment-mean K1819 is 202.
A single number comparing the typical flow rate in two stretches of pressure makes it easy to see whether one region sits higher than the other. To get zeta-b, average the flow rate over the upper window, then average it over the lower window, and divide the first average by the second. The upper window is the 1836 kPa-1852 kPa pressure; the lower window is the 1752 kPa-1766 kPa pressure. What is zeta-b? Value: 1.07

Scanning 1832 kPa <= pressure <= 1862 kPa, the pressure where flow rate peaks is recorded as 1834.0 kPa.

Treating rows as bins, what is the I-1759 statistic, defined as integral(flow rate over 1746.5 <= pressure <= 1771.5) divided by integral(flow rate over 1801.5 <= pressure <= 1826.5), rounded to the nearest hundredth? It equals 0.95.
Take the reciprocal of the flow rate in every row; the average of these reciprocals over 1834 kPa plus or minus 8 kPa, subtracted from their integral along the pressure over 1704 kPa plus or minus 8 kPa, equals 0.07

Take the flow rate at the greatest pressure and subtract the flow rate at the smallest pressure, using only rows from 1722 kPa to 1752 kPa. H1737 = -111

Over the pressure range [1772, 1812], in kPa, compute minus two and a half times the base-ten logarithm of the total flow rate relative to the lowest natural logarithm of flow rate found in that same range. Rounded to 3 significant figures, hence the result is -6.23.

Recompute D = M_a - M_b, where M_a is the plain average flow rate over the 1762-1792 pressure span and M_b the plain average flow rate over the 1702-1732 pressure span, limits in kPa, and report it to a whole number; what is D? -42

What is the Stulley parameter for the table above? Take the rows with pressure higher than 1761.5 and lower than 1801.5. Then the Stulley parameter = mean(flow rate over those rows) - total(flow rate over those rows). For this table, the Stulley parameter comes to -1446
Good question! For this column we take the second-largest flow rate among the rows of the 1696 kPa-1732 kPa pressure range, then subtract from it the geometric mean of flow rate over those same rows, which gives 31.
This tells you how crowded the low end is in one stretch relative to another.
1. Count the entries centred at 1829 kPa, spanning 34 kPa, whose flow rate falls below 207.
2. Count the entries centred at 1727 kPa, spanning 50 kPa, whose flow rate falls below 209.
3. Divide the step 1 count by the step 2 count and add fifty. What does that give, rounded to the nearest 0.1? 51.0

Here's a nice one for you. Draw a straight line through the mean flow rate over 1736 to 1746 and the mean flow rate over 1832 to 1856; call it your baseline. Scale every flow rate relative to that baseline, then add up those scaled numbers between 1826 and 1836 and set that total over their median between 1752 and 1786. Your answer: 2.0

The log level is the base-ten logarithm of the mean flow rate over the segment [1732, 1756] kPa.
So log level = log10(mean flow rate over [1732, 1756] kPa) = 2.27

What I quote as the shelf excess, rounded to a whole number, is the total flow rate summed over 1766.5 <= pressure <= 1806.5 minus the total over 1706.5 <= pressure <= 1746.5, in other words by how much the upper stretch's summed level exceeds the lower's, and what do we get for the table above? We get -277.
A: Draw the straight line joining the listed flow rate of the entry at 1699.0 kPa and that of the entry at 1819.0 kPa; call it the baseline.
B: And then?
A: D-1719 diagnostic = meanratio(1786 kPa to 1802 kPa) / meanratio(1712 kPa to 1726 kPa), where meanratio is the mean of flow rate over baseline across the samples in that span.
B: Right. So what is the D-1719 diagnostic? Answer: 0.73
